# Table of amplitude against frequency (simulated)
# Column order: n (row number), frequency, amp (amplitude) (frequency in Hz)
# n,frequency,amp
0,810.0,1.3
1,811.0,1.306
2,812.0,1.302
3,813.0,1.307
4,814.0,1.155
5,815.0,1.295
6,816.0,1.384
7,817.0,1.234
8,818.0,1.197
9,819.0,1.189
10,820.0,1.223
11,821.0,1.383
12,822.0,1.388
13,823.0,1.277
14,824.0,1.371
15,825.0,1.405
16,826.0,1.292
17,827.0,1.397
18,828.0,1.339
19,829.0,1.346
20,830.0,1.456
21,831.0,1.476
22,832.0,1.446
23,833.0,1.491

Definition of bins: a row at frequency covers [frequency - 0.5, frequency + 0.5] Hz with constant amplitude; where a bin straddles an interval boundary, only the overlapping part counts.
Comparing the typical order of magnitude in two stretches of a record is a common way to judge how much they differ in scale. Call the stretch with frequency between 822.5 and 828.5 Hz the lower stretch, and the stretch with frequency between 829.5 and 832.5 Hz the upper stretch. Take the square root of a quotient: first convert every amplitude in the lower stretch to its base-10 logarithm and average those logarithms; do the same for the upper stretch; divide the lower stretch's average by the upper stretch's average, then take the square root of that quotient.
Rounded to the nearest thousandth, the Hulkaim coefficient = 0.887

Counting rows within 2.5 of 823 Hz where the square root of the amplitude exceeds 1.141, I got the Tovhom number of 4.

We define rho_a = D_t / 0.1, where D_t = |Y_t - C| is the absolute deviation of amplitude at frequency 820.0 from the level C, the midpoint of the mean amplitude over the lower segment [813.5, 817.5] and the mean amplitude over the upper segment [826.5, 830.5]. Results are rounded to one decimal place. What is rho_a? 1.0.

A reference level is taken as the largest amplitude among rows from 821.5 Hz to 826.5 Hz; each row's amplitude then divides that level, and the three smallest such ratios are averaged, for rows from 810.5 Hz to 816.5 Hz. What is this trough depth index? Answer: 1.06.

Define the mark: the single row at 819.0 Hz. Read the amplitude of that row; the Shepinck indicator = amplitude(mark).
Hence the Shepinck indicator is 1.189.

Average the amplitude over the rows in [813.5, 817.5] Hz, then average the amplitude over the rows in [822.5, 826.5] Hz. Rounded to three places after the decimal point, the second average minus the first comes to 0.069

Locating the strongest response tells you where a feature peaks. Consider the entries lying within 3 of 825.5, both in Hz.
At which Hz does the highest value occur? 825.0 Hz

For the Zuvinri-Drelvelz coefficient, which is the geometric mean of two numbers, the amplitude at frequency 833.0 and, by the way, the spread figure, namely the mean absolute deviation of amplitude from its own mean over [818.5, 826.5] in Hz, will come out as 0.325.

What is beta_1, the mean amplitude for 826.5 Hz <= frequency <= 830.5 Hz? 1.38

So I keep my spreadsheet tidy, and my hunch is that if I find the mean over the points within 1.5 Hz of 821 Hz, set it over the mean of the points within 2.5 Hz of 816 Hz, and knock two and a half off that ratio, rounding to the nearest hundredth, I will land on -1.44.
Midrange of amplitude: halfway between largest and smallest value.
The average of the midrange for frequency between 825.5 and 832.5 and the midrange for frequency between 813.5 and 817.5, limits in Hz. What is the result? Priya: 1.33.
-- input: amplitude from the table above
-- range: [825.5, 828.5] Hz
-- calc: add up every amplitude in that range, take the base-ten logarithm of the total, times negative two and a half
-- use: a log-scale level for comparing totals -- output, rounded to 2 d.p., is -1.51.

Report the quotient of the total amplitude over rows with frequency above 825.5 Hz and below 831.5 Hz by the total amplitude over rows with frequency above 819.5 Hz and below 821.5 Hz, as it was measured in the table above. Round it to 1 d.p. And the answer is 3.2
